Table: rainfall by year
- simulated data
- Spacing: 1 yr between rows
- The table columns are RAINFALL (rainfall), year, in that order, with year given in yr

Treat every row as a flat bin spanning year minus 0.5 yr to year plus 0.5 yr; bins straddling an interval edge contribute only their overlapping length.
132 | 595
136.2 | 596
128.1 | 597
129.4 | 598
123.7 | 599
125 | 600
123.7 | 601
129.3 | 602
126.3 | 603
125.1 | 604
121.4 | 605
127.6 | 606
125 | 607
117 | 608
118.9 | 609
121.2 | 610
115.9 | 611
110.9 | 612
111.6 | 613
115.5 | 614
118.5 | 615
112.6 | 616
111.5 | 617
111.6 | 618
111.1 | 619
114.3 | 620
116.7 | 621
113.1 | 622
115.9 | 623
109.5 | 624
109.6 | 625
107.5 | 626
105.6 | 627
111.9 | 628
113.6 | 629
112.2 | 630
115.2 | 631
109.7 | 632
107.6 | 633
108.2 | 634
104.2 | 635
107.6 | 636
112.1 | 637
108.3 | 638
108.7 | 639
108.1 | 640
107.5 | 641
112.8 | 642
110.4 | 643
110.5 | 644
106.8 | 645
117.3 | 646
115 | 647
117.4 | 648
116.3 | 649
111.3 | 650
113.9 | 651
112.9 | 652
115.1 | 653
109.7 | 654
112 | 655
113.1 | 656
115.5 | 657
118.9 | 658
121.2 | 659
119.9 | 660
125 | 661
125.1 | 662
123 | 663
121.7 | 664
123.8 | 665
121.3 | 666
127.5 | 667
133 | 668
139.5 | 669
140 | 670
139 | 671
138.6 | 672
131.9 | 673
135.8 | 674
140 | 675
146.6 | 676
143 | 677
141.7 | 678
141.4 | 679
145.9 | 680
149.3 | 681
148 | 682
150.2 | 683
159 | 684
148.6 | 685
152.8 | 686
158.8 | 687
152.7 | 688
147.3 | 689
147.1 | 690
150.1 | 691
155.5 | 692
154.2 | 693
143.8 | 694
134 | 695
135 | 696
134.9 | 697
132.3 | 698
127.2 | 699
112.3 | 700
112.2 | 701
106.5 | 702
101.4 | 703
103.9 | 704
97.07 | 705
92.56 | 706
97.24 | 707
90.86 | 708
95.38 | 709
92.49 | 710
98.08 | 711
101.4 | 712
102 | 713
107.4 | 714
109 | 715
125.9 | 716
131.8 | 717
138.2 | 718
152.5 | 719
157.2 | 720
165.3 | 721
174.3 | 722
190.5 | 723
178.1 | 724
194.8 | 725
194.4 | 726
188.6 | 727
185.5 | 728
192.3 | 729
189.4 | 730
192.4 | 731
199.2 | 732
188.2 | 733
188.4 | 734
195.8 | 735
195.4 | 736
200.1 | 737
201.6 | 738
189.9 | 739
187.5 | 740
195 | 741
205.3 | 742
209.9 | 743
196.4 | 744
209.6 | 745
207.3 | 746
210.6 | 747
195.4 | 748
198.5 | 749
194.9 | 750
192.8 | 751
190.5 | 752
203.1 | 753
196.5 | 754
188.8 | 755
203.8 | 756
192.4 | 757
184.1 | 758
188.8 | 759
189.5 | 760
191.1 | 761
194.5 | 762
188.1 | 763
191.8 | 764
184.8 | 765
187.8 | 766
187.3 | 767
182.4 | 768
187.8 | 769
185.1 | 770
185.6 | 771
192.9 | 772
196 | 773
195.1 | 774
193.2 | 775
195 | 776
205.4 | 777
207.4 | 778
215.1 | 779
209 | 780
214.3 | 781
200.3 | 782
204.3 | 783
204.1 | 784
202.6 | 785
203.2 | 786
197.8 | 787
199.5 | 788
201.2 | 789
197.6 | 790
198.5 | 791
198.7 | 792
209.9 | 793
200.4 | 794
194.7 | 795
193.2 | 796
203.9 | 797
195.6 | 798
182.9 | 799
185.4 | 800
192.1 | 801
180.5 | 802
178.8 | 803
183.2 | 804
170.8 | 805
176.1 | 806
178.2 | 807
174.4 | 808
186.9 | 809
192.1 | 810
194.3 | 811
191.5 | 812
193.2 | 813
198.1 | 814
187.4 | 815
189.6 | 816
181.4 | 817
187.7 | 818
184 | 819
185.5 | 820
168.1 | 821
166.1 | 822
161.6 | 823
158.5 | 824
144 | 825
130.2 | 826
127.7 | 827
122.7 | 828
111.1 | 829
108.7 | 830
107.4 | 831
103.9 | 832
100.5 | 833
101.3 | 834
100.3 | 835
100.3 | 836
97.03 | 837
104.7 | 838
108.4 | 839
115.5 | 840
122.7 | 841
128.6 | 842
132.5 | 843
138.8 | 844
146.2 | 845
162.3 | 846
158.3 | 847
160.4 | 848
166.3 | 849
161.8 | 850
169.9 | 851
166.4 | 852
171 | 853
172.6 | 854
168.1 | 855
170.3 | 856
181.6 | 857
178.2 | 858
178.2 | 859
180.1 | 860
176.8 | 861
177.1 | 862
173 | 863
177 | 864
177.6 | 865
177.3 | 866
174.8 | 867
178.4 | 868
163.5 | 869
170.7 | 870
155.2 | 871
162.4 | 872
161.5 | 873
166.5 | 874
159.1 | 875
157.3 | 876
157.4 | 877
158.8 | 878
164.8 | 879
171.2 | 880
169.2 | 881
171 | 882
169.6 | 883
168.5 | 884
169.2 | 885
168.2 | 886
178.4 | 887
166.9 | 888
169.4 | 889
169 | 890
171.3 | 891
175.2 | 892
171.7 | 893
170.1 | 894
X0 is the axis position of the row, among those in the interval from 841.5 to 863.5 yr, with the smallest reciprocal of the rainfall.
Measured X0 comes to 857 yr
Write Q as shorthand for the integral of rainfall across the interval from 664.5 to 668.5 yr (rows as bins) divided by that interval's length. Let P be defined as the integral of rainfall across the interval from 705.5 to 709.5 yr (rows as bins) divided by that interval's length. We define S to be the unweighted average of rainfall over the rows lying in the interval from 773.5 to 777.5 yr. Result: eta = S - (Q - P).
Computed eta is 165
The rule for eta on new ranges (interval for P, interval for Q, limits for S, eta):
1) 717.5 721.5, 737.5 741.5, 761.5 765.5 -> 150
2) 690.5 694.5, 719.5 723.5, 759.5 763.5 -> 170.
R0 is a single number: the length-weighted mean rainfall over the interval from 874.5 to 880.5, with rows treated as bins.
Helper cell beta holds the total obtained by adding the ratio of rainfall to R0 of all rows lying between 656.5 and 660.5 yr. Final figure 2.9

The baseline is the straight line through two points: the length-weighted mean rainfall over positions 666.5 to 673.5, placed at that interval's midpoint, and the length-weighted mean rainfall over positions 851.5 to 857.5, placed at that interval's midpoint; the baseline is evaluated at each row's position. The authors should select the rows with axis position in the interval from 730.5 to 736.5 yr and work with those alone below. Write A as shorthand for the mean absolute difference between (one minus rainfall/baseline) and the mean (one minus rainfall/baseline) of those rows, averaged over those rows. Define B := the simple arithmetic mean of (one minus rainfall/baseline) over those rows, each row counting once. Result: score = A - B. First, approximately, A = 0.023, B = -0.31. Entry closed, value 0.33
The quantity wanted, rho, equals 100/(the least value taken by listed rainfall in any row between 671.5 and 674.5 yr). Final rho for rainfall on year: 0.76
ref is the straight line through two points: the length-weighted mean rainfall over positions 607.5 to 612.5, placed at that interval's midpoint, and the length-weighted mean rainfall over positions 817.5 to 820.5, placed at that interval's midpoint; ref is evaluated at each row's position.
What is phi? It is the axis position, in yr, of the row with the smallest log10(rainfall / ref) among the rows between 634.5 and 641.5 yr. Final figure 635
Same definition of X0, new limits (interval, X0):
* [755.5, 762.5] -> 756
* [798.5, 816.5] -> 814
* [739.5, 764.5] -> 747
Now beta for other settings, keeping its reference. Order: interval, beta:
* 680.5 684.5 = 3.8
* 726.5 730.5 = 4.7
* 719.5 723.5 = 4.3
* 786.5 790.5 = 4.9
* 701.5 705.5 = 2.5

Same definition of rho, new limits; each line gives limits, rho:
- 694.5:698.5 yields 0.76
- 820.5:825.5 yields 0.69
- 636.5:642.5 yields 0.93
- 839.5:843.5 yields 0.87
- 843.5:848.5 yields 0.72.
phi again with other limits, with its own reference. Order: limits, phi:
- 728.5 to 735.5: 734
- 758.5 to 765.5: 765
